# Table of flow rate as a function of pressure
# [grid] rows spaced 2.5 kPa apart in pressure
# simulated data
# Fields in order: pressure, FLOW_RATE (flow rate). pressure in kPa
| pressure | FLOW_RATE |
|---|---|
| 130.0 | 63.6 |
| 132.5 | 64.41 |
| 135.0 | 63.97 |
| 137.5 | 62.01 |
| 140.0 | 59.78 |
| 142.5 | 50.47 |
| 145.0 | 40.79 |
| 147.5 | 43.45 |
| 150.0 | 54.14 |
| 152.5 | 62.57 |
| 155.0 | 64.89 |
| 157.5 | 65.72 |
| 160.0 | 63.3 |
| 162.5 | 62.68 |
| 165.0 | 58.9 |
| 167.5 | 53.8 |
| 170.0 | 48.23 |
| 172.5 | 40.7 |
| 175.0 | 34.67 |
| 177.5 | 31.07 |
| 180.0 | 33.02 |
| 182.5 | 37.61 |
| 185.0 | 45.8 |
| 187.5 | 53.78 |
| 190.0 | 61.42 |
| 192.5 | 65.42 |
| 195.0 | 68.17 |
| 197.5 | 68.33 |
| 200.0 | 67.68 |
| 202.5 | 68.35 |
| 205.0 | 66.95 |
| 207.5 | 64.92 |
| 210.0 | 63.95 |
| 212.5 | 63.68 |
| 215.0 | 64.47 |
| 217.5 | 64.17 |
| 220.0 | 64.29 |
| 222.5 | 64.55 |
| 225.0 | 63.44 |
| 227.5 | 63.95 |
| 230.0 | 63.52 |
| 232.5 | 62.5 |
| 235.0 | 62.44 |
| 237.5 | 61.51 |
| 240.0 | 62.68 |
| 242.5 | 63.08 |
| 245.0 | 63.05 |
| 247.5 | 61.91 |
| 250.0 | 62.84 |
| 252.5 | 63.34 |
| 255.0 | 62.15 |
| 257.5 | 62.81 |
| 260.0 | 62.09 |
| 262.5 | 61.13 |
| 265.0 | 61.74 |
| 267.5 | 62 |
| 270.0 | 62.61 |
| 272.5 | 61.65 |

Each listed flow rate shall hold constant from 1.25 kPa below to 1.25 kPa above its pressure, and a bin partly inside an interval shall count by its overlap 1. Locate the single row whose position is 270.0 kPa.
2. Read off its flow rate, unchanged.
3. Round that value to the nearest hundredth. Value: 62.61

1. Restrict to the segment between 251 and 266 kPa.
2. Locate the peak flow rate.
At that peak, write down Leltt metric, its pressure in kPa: 252.5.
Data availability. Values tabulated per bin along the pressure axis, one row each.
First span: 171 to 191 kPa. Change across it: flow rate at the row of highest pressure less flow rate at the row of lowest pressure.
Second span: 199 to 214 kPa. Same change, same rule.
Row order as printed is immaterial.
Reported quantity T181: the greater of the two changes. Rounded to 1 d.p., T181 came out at 20.7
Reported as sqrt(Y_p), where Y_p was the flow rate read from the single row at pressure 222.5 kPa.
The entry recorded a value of 8.03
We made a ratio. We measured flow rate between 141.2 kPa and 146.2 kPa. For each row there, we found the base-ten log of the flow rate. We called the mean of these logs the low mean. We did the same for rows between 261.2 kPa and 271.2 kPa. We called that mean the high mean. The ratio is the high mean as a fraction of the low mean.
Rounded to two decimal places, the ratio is 1.08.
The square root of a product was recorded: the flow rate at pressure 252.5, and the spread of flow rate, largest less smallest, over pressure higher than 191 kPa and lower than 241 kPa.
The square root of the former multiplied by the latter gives 21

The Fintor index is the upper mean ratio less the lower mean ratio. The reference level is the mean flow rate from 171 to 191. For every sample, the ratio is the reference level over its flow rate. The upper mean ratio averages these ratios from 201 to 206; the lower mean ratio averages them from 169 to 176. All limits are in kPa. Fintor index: -0.42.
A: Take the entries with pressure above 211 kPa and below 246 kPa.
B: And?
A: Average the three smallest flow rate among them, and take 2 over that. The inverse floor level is 0.032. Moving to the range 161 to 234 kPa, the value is 0.061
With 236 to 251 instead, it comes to 0.032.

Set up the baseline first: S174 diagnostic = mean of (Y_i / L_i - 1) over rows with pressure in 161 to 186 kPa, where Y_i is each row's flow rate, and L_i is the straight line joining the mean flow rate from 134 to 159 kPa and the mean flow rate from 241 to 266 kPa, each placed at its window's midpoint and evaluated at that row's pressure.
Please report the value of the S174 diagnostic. -0.23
